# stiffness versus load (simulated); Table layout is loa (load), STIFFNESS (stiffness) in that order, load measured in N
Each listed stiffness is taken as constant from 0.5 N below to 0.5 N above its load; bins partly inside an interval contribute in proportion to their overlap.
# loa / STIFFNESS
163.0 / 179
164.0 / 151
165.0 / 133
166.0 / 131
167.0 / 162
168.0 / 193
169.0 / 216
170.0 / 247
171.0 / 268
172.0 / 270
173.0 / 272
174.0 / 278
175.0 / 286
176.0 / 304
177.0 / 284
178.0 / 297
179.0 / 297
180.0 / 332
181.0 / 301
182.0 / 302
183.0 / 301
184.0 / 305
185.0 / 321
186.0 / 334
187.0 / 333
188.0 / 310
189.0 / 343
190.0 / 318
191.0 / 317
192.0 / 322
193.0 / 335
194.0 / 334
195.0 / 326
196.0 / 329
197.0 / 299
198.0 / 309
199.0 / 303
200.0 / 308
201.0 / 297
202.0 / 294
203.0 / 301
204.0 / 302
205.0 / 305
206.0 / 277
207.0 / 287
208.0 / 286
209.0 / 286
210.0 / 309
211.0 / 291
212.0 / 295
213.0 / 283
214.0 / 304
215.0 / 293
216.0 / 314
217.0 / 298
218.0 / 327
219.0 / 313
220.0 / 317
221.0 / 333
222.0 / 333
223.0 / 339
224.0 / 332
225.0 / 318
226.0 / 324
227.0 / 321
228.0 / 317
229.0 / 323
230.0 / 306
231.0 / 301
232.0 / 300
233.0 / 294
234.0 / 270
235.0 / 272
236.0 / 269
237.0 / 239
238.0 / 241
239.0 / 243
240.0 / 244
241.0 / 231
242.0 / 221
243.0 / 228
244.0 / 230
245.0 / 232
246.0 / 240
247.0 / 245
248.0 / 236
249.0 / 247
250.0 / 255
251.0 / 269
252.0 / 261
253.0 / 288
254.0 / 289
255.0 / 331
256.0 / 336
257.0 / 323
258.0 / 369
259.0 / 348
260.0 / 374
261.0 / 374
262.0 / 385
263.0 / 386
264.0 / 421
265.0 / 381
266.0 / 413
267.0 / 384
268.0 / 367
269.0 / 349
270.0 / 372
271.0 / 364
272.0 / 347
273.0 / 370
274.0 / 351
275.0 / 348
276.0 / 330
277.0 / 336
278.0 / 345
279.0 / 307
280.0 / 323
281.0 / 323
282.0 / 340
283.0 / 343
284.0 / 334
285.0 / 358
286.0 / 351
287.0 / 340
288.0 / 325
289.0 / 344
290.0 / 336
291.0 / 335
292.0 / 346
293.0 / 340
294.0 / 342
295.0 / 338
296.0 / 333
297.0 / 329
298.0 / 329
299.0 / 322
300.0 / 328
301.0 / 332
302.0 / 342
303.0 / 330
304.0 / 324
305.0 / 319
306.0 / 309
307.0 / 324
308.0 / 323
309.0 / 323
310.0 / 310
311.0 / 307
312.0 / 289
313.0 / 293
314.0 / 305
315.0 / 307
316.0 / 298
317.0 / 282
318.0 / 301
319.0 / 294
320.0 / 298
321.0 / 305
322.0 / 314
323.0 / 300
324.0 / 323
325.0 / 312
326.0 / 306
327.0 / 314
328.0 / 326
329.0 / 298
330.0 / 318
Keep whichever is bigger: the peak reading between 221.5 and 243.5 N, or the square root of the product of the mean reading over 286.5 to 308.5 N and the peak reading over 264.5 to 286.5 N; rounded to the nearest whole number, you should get 370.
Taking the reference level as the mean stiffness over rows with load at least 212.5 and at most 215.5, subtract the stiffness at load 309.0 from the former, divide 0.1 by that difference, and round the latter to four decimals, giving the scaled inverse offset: -0.0034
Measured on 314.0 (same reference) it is -0.0086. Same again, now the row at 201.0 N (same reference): -0.0273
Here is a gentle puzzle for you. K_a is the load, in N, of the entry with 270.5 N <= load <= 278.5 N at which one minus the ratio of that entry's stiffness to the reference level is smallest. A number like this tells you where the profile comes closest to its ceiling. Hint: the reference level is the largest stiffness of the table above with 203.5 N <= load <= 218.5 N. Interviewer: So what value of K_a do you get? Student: 273.0 N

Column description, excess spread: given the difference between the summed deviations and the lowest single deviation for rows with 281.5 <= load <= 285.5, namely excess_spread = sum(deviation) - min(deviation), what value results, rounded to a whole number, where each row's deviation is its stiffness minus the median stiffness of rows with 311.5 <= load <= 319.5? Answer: 153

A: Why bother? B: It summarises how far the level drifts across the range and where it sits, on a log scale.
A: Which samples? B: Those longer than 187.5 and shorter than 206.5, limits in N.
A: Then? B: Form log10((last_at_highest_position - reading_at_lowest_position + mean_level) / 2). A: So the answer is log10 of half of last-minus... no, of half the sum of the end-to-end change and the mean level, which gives 2.145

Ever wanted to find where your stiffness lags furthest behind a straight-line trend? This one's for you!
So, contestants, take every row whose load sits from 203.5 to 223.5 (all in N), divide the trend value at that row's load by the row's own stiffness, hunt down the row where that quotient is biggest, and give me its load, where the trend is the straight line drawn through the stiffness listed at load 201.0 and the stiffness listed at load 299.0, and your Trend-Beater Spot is 206.0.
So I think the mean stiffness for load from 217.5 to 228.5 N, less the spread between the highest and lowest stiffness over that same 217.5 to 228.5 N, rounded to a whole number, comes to 299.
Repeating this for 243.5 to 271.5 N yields 133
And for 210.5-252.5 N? 164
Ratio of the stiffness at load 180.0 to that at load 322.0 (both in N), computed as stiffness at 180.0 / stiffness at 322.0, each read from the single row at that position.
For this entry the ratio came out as 1.06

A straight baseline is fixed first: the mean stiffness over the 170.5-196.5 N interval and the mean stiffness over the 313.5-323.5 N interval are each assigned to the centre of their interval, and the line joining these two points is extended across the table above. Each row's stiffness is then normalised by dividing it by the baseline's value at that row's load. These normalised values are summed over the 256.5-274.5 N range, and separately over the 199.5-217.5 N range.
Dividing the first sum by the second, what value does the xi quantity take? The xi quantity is 1.27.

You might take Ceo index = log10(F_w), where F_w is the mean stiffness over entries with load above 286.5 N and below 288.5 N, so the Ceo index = 2.52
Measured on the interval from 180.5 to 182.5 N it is 2.48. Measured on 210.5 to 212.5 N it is 2.47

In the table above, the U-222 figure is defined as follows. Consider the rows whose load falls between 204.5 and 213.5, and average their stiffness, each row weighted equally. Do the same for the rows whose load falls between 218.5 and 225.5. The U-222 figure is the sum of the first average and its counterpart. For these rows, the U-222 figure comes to 617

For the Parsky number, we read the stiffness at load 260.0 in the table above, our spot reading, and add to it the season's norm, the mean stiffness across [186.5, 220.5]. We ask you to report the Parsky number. 682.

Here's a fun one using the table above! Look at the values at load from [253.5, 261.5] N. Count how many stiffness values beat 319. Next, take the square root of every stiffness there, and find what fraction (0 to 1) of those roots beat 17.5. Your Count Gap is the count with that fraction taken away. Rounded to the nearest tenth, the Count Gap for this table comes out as 6.1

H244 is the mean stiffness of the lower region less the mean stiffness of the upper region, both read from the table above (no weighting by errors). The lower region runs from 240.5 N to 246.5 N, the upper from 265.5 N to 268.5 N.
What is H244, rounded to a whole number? -158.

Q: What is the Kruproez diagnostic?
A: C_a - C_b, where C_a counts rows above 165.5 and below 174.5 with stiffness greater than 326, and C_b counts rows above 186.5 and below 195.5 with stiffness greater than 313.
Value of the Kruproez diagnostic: -8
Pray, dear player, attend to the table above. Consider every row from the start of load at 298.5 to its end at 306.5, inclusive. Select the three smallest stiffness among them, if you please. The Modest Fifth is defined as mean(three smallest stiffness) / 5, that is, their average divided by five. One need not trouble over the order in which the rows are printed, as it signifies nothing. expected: 63.3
